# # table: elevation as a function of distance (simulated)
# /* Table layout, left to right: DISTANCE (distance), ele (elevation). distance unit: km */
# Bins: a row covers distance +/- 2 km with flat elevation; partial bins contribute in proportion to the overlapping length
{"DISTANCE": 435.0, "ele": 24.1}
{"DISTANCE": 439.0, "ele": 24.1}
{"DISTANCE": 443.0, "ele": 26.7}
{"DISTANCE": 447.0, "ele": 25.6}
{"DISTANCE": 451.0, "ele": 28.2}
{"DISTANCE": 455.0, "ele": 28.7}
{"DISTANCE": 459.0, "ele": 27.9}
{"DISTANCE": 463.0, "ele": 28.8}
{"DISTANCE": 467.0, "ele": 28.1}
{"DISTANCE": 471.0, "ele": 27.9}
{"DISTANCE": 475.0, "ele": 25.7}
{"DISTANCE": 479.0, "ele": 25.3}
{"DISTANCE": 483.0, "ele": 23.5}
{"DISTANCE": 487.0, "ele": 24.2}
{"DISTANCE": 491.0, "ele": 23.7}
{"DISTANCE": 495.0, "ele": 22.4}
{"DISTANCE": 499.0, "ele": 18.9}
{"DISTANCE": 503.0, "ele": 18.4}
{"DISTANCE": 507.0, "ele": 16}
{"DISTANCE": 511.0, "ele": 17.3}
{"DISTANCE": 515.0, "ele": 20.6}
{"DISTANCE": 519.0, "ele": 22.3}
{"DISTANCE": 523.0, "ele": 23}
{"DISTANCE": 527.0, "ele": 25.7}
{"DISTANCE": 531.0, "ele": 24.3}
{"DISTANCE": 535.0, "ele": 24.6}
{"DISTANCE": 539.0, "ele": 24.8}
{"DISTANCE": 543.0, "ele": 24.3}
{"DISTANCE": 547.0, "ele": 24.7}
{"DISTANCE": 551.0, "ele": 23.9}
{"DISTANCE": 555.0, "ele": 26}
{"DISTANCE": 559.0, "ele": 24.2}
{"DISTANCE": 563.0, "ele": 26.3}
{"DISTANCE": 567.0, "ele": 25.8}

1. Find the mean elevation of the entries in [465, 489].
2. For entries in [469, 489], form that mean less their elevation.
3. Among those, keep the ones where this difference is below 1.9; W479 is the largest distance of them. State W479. 487.0 km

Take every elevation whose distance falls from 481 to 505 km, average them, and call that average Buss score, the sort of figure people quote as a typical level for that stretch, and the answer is 22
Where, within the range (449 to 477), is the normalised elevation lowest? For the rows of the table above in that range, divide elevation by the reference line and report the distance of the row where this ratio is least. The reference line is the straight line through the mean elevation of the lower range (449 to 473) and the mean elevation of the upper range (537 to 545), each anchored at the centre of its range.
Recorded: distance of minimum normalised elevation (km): 475.0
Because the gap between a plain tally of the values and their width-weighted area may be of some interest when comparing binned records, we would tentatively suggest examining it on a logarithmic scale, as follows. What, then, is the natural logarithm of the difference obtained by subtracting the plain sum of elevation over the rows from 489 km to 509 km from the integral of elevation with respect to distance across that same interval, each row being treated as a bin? 5.70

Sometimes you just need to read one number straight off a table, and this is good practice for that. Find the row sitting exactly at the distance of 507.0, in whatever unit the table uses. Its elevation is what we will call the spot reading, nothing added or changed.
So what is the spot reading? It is 16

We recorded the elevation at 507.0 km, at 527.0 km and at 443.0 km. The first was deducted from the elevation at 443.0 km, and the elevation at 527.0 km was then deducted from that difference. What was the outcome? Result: -15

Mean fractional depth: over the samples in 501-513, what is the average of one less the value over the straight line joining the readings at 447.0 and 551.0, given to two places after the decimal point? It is 0.30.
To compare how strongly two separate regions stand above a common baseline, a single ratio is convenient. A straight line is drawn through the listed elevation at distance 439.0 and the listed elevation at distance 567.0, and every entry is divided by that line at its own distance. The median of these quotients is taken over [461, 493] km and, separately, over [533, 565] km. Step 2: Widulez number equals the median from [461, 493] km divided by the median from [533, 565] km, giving 1.07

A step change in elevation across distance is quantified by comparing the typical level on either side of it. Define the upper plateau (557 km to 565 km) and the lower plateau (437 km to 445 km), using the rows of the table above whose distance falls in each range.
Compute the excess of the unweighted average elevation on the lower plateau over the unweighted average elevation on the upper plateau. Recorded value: 0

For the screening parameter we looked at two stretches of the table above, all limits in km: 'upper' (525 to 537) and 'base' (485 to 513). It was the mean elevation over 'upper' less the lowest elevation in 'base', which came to 9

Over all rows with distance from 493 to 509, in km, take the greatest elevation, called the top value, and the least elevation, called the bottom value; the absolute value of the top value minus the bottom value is 6.4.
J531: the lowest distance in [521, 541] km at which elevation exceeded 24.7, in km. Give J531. 527.0 km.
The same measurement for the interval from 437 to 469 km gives 443.0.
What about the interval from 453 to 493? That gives 455.0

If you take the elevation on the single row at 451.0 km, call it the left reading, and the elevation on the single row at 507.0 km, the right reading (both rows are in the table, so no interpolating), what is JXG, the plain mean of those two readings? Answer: 22.1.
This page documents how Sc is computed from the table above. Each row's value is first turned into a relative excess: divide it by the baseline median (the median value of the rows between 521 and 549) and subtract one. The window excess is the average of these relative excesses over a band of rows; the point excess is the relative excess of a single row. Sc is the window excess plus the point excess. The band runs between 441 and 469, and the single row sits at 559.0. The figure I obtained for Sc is 0.11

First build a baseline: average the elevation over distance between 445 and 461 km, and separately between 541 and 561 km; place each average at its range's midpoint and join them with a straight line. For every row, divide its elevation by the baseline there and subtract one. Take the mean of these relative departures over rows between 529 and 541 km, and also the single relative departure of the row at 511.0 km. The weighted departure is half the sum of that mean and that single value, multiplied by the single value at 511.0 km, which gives 0.058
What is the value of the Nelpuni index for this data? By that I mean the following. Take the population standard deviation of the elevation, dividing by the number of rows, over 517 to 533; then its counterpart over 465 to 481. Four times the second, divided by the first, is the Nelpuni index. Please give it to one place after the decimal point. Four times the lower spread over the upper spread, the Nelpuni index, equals 3.9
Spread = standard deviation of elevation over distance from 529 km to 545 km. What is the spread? 0.2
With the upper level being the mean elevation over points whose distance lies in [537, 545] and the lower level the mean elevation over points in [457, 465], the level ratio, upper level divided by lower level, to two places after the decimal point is 0.87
